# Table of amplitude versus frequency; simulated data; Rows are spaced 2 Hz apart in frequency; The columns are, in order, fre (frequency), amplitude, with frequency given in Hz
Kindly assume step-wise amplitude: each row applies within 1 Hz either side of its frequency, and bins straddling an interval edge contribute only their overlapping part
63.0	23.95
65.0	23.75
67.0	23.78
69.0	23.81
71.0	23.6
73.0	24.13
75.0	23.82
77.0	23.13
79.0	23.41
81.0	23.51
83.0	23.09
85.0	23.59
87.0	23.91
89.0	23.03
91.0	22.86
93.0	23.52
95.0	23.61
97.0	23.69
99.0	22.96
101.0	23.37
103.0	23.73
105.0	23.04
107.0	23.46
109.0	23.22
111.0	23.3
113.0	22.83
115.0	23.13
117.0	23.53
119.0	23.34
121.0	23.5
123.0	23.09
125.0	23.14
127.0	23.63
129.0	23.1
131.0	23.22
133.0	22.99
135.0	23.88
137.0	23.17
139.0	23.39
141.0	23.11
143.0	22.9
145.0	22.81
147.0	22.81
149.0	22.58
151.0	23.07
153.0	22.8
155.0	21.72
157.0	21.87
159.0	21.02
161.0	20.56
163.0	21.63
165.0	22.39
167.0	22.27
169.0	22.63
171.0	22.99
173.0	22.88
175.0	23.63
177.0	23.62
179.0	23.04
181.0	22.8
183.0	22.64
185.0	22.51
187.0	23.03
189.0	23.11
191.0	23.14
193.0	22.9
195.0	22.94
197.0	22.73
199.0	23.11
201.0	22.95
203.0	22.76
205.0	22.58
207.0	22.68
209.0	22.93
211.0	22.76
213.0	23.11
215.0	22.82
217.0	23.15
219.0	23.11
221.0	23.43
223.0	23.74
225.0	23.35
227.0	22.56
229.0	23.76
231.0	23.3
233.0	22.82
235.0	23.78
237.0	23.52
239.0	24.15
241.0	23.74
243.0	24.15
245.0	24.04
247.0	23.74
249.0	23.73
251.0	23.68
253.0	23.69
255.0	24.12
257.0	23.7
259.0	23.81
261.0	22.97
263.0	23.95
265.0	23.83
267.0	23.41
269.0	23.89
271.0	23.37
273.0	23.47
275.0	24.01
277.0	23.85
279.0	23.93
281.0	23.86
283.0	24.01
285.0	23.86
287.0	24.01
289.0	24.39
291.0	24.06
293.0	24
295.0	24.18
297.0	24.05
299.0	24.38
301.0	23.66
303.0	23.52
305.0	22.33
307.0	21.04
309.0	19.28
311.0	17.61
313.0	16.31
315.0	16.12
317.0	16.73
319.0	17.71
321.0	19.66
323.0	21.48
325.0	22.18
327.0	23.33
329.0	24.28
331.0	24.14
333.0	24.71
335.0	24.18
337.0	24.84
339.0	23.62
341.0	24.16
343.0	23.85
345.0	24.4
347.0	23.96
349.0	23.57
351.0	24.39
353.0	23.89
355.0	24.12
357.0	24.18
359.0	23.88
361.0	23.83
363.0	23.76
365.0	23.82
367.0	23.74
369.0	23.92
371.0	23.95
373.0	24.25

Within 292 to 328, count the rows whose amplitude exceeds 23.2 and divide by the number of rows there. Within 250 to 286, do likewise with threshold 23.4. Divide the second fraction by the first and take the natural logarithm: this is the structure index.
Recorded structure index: 0.8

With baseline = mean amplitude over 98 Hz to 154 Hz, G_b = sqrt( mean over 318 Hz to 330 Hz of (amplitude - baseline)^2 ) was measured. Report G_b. 2.81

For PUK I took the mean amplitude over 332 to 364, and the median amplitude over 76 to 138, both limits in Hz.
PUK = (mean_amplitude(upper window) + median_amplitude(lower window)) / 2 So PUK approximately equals 23.7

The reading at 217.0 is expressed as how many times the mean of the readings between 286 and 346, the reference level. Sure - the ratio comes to 1.04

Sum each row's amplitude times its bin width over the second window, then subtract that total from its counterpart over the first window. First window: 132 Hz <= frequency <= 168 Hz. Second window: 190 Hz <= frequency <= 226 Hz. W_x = -18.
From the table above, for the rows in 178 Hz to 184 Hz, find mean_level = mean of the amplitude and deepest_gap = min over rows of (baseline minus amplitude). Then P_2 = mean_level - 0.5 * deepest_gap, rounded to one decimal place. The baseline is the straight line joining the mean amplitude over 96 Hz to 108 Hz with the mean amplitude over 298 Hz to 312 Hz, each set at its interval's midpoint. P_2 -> 23.0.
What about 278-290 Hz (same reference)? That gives 25.3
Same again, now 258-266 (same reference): 24.6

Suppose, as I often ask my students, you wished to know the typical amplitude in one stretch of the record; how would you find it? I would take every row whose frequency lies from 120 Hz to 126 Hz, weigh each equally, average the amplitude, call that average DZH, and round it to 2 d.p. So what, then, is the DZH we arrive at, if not 23.24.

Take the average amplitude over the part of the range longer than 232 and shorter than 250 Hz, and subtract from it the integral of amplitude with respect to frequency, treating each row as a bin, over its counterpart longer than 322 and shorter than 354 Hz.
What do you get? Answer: -738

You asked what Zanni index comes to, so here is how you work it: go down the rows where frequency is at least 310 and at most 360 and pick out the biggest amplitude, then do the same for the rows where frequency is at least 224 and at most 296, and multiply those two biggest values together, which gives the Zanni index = 606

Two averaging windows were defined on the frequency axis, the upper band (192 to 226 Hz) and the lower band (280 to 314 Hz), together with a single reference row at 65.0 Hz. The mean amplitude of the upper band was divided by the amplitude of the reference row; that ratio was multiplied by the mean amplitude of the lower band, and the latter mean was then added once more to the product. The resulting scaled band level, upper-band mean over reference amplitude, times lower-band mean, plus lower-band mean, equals 44.5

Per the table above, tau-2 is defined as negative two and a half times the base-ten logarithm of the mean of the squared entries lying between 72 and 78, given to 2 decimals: -6.87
